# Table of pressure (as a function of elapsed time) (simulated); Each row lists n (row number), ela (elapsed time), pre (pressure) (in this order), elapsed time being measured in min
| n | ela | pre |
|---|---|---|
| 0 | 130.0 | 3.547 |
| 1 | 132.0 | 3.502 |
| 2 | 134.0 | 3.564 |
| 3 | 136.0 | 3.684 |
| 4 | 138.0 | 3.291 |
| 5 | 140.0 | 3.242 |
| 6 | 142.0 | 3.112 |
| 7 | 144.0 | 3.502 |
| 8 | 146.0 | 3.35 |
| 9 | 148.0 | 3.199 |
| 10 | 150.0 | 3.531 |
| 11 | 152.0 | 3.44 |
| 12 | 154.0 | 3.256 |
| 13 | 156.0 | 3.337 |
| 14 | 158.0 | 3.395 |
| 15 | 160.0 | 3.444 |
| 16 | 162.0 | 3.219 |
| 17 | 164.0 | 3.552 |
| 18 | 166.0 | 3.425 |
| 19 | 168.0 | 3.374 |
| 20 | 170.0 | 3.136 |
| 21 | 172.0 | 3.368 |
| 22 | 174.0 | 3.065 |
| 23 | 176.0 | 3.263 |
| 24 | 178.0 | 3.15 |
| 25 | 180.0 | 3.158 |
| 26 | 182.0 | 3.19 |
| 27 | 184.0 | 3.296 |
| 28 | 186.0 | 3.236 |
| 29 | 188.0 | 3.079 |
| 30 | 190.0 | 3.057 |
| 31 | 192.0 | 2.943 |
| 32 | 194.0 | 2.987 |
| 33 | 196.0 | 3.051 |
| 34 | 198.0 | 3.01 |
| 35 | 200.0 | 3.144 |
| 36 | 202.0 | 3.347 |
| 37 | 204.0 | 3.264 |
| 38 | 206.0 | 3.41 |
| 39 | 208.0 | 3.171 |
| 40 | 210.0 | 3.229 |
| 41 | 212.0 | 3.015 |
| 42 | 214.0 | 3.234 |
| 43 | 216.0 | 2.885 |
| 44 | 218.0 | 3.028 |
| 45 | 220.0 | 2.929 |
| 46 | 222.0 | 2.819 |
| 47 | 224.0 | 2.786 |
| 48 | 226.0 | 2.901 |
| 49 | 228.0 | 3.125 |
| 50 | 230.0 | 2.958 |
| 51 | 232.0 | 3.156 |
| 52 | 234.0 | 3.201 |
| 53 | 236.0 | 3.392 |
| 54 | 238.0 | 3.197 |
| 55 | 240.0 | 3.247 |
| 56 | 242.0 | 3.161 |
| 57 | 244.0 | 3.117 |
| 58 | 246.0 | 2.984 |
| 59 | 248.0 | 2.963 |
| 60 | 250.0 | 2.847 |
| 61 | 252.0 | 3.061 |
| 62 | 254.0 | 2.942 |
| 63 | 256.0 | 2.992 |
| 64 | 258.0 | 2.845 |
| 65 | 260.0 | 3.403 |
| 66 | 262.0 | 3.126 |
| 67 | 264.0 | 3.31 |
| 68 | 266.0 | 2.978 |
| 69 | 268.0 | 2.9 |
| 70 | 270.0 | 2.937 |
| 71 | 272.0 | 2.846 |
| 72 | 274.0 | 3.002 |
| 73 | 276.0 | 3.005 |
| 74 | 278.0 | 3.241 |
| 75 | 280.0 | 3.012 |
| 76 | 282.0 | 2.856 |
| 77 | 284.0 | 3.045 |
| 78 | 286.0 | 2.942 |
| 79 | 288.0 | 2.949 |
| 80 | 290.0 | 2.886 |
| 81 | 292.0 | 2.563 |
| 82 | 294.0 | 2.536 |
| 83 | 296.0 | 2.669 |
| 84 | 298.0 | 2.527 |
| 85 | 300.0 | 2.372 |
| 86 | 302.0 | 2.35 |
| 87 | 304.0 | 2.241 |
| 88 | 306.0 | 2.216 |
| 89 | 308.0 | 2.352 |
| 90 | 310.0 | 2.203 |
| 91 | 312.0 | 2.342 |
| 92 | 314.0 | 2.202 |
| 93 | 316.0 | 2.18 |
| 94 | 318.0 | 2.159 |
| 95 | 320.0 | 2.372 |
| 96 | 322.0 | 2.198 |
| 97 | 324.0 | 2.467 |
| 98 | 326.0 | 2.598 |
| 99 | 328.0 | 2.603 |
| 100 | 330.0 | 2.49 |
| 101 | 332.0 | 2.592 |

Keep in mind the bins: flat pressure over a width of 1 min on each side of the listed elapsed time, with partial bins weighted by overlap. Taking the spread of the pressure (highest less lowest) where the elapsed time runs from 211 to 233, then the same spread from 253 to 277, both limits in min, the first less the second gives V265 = -0.11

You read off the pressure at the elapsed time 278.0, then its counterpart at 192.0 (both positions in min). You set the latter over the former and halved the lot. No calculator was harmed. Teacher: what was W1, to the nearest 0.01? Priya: 0.45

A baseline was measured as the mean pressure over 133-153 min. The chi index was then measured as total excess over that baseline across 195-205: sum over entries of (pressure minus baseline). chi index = -1.1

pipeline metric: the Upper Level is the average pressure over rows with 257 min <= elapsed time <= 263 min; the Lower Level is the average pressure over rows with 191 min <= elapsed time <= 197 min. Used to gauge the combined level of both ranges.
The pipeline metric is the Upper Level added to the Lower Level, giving 6.1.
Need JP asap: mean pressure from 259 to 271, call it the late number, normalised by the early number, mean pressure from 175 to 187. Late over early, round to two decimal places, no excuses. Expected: 0.97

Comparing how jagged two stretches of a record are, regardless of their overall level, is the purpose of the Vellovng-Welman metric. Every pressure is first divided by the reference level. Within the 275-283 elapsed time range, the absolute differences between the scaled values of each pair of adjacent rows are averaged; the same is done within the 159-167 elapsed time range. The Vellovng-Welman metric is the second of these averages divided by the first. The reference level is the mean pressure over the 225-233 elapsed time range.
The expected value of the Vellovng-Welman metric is 1.1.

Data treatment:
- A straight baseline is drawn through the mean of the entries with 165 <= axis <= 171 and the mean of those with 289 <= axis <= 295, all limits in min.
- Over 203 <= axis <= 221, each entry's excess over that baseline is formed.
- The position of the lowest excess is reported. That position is 216.0 min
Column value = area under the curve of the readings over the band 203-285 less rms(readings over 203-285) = 248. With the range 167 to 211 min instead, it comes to 137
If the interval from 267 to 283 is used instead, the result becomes 45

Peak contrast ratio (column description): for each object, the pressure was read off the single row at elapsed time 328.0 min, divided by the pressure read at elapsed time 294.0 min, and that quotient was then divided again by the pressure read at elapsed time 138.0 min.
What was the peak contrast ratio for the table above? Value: 0.31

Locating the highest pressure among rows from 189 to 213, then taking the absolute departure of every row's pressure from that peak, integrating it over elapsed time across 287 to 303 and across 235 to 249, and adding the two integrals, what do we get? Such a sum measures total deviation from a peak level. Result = 16.5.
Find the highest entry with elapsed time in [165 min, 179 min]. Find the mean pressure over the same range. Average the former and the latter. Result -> 3.3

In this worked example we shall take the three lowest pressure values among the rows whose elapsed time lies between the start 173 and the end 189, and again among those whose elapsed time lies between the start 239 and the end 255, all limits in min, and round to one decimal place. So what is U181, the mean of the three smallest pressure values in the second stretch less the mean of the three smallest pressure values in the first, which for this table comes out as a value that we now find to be -0.2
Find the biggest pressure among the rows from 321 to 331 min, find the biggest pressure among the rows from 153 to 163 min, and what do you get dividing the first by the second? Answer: 0.76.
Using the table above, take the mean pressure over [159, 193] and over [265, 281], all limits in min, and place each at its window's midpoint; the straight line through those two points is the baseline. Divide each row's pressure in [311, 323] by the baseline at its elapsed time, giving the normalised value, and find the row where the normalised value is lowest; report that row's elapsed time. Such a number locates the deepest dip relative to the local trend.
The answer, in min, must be 318.0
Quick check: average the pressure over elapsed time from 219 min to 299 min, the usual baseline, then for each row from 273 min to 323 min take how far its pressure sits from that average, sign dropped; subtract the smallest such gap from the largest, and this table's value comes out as 0.81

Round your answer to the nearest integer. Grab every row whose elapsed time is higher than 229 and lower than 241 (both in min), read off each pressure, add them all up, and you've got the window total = 19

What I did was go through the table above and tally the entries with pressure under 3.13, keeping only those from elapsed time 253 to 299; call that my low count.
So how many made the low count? 20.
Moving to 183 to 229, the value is 14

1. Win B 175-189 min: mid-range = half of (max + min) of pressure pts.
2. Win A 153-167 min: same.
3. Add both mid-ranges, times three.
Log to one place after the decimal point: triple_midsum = 19.7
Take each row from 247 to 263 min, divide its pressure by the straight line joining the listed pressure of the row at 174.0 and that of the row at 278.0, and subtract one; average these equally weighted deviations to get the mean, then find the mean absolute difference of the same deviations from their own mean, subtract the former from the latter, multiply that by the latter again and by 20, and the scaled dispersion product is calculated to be 0.08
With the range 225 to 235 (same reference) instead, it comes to 0.04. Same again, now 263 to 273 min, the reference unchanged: 0.09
